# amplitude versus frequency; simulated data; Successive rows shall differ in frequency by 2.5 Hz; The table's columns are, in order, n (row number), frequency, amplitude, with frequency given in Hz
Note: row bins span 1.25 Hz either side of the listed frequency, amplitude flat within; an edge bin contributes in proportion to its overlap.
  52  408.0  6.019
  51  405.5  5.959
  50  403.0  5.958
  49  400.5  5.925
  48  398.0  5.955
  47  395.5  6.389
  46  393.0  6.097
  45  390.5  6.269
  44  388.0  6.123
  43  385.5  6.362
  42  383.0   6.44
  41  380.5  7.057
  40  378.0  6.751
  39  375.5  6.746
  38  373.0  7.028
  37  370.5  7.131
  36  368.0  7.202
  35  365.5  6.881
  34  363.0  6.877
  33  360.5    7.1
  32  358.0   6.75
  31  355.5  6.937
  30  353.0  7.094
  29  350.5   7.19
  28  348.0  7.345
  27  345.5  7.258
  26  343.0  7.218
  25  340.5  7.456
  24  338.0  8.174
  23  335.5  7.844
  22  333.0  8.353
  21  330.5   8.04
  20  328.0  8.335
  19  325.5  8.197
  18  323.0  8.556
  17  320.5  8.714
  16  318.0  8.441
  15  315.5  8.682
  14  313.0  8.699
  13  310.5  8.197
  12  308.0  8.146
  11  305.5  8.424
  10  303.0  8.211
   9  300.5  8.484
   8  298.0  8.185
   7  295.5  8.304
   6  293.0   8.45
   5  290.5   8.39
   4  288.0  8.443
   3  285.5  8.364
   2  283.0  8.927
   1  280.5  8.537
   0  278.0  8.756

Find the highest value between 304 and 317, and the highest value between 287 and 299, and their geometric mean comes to 8.6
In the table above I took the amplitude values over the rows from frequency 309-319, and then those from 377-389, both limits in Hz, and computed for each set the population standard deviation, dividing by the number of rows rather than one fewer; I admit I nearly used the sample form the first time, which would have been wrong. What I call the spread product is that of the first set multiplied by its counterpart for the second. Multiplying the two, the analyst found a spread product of 0.067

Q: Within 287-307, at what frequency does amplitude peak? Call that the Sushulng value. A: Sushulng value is 300.5 Hz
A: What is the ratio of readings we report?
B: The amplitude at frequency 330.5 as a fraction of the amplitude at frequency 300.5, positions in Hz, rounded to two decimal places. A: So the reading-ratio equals 0.95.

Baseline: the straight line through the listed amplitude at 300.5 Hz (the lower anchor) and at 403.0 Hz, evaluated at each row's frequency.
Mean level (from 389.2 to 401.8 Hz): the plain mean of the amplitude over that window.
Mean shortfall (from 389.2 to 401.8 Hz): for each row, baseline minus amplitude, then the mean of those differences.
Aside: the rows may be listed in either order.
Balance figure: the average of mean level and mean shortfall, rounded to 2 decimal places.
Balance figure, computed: 3.07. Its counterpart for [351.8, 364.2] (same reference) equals 3.53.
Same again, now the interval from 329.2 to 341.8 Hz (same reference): 3.81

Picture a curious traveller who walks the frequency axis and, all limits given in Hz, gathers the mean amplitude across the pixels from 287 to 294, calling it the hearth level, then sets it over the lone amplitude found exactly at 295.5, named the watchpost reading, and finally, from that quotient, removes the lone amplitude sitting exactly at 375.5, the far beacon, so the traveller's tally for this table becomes -5.7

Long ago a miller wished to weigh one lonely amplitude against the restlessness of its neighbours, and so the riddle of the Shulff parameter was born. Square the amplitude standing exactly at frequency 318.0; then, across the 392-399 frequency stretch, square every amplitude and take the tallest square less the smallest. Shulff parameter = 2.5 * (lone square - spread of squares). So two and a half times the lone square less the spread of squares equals 165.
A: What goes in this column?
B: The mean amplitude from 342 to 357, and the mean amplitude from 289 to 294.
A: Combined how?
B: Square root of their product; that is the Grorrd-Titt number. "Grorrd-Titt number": 7.77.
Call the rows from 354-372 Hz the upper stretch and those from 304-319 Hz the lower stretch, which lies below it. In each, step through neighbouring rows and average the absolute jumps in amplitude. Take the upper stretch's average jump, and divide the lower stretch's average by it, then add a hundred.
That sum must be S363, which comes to 101.1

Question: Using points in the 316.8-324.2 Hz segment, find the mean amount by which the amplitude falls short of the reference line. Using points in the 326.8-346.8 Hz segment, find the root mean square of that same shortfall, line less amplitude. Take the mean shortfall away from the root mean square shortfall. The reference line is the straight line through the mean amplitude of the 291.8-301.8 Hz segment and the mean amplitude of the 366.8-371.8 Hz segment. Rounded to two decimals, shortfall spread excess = 0.99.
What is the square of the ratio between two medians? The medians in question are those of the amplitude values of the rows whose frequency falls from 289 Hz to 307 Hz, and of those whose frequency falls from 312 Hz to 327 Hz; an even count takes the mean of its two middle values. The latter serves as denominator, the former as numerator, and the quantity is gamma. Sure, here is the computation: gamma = 0.95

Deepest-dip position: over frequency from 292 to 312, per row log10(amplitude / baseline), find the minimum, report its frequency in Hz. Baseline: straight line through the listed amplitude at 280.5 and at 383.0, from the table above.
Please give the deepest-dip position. 298.0 Hz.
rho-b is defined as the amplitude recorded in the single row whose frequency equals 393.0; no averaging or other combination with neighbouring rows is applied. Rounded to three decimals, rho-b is 6.097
